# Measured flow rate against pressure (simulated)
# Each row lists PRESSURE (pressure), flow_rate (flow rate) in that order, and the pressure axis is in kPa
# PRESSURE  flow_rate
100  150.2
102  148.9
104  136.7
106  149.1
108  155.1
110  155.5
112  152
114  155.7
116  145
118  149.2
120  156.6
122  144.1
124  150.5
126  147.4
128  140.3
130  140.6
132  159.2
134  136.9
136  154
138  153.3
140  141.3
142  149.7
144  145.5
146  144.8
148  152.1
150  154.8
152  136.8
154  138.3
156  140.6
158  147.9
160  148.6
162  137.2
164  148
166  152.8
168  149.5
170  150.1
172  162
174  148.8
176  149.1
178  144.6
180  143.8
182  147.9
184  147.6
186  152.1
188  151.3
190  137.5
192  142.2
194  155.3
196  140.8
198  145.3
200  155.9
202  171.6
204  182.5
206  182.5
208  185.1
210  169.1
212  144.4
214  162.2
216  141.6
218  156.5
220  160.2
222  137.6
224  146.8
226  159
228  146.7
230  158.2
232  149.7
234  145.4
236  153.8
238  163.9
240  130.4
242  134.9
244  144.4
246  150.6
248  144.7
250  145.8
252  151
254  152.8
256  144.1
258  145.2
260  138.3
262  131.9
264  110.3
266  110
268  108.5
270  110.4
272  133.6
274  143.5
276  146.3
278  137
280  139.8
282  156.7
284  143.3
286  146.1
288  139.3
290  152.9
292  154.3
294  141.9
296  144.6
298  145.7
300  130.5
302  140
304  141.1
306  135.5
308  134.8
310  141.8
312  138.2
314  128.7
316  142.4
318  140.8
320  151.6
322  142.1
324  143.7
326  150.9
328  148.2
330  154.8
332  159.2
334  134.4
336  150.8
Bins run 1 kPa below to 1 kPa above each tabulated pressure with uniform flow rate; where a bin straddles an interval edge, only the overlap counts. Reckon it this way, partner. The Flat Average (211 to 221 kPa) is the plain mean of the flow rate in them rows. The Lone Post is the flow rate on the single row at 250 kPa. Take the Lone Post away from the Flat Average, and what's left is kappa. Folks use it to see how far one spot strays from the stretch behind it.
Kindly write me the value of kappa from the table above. 7.2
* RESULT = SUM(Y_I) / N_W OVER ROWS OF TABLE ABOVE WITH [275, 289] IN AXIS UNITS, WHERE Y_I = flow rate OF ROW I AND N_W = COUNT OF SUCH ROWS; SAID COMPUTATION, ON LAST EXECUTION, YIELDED 144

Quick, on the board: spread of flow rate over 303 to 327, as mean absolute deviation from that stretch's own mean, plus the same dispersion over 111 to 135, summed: 10.2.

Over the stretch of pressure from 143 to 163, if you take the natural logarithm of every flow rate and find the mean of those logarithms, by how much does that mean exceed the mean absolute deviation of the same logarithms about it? 4.94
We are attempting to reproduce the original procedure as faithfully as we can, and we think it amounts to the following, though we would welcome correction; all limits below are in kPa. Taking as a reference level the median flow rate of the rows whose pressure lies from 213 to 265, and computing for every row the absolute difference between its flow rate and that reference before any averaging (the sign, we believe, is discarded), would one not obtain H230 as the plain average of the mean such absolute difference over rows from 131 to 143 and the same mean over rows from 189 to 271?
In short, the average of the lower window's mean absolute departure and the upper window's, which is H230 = 10.2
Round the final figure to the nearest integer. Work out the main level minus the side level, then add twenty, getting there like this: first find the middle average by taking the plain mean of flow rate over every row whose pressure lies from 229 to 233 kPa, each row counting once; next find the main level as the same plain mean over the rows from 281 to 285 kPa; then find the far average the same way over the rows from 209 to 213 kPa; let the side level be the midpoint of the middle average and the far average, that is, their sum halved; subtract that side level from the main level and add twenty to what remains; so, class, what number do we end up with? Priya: 15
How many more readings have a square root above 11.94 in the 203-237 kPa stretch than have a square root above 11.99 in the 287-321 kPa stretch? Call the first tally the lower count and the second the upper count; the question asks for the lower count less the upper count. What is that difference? 10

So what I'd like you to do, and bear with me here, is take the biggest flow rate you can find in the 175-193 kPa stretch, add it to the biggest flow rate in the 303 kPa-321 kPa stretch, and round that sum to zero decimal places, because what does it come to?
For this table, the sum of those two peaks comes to 304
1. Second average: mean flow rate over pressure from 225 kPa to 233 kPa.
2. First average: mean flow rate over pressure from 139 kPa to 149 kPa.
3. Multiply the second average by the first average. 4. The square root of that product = 150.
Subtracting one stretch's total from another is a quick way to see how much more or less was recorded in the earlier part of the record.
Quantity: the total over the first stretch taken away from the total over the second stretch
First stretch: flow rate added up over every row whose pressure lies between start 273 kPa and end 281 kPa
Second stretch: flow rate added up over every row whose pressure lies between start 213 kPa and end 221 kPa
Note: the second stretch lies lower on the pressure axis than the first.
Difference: 54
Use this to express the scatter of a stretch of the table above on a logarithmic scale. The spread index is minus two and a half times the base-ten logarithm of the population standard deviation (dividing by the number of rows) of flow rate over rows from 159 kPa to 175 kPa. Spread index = -2.01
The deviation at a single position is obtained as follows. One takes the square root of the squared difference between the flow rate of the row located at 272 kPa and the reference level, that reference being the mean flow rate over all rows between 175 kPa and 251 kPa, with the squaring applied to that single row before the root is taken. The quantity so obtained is 19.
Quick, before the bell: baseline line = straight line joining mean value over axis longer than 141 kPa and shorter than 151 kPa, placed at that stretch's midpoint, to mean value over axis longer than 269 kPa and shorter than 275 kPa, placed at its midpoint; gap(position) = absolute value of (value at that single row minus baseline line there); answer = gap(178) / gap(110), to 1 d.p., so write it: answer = 1.0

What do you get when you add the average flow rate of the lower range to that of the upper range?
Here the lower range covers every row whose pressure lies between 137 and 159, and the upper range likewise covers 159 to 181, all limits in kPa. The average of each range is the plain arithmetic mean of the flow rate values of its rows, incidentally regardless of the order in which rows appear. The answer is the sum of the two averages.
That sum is 295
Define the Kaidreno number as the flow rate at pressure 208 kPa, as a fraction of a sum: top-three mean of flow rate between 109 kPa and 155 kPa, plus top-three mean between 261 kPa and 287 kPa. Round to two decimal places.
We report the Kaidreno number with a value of 0.60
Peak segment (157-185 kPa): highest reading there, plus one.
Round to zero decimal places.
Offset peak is 163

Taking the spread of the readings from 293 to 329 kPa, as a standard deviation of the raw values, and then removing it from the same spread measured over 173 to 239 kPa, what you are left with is 6.4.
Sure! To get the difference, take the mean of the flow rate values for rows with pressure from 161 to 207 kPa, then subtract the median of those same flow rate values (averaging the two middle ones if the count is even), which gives 3.0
